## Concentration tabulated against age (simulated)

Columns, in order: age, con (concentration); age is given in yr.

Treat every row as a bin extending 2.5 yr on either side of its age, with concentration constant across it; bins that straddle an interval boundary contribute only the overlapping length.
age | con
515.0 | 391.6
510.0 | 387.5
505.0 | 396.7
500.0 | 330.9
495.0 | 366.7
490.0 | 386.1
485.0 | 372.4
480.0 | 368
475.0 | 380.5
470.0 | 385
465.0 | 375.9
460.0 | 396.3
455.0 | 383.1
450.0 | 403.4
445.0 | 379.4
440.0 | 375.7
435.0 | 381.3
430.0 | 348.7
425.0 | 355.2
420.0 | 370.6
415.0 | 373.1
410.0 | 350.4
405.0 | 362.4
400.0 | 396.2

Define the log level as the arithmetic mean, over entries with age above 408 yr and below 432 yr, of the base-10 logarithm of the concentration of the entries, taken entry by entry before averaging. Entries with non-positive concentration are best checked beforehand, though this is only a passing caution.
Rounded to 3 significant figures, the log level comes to 2.56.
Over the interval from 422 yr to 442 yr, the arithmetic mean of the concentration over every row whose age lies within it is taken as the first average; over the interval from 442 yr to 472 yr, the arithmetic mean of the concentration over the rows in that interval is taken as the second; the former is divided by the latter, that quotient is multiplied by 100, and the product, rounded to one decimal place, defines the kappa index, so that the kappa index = 94.3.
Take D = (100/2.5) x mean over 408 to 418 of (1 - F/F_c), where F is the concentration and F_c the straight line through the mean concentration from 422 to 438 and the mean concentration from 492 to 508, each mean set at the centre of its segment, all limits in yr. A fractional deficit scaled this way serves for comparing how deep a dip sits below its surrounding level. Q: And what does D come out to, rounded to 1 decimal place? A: -0.1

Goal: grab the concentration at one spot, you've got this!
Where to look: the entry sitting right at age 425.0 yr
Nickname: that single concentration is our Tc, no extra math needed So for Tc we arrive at 355.2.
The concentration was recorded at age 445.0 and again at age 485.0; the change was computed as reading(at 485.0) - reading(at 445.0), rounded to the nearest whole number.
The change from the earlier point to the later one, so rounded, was -7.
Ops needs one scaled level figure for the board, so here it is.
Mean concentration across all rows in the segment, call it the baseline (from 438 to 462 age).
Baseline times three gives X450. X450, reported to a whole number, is 1163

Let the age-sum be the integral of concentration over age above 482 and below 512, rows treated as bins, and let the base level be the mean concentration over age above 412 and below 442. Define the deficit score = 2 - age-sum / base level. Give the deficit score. -28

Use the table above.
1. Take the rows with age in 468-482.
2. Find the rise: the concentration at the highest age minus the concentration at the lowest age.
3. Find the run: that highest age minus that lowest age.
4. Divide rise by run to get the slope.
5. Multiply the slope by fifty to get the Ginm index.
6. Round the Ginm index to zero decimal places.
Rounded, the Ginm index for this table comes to -85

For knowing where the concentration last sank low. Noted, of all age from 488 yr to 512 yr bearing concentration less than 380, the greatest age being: 500.0 yr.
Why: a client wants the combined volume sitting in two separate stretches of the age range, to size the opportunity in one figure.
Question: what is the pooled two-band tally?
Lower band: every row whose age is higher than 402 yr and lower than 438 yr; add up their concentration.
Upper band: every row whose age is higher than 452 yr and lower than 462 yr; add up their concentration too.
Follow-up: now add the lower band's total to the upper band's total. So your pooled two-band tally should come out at 3321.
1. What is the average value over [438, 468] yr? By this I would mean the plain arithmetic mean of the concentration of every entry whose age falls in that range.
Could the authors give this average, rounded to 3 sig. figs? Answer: 386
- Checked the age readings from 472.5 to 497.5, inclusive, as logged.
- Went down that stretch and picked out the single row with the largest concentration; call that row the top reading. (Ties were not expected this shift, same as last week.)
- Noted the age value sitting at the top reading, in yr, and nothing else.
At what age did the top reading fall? 490.0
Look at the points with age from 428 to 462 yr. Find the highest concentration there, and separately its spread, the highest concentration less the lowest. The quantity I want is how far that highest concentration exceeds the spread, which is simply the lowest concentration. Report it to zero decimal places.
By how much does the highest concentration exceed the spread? 349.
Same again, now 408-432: 349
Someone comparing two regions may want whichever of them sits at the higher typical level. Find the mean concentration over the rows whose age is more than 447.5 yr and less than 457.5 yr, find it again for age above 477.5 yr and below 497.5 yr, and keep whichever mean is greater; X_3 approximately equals 393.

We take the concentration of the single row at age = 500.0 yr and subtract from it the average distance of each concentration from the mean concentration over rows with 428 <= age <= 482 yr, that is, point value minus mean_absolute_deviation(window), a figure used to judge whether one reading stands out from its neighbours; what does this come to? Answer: 322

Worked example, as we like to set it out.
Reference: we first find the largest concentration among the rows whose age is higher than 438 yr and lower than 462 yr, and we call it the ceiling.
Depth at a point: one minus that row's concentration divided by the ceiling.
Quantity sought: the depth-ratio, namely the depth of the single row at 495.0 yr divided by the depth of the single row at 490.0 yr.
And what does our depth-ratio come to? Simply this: 2.1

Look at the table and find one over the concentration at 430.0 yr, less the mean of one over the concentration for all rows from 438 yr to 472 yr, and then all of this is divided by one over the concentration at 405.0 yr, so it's 0.10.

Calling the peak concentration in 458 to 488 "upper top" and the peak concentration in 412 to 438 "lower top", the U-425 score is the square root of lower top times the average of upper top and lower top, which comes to 385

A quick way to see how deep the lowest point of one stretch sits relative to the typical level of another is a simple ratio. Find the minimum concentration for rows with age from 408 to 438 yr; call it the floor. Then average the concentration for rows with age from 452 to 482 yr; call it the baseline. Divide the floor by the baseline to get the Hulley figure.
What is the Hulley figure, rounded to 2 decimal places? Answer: 0.91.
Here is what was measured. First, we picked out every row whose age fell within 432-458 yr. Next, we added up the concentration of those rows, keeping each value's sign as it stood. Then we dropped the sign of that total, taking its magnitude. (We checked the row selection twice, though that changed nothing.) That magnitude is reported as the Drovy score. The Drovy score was 1923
